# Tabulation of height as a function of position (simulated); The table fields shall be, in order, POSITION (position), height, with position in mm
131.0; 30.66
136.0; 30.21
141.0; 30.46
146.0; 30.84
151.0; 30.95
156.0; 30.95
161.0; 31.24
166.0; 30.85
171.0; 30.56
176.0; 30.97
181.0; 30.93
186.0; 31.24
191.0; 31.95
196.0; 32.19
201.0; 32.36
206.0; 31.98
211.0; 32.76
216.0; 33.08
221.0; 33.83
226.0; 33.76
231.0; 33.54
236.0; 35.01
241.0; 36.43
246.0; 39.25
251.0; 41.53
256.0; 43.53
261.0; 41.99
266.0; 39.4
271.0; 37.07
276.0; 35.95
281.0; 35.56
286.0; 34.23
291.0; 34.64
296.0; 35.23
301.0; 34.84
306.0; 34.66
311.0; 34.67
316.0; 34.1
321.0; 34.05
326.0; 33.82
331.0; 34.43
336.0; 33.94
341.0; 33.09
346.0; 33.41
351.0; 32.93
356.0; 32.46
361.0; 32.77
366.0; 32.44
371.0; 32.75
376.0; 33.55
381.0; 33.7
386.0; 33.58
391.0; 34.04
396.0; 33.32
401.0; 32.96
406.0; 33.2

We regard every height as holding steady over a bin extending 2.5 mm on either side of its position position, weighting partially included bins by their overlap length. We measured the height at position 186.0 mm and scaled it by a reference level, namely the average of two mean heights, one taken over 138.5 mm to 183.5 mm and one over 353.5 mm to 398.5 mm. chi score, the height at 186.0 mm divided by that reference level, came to 0.98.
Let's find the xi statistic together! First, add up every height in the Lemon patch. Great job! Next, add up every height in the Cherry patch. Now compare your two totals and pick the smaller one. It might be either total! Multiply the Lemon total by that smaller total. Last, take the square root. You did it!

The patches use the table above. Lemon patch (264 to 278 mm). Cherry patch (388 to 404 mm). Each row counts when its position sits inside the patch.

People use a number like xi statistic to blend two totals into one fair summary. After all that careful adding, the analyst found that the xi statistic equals 106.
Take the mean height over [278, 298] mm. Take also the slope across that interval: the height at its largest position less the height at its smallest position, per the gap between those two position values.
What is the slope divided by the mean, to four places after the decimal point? -0.0006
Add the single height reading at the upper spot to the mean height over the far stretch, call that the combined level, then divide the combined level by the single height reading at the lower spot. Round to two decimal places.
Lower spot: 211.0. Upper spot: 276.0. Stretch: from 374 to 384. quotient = 2.12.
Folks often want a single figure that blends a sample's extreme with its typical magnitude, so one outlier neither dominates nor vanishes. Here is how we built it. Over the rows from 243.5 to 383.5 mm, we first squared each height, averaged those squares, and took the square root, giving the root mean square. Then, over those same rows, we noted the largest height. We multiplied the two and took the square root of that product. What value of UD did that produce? 39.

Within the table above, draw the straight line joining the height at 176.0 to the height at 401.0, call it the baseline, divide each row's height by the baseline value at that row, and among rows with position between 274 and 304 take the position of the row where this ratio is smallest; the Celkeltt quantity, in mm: 286.0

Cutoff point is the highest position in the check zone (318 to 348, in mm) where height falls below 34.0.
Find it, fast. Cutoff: 346.0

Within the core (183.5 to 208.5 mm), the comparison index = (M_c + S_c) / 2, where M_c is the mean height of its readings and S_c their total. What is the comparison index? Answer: 96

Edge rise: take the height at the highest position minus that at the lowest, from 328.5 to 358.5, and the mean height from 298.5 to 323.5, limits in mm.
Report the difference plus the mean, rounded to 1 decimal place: 32.5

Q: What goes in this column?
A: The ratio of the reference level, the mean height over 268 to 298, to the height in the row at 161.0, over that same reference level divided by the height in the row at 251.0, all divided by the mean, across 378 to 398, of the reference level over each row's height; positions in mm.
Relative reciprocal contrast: 1.26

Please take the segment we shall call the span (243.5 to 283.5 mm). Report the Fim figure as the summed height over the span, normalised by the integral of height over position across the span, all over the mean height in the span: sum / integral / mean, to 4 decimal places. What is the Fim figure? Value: 0.0051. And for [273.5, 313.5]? 0.0057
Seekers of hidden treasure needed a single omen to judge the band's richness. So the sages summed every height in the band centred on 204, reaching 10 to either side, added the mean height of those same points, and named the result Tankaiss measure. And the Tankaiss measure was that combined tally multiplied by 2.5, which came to 404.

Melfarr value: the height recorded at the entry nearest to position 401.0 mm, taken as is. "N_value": 32.96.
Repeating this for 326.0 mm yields 33.82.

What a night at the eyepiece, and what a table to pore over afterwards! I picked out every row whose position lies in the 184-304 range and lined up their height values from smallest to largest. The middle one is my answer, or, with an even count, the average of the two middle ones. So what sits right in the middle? 34.7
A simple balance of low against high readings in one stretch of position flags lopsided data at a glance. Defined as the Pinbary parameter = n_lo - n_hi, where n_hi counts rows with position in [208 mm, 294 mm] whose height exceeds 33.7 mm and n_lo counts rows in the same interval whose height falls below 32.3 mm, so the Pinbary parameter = -14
